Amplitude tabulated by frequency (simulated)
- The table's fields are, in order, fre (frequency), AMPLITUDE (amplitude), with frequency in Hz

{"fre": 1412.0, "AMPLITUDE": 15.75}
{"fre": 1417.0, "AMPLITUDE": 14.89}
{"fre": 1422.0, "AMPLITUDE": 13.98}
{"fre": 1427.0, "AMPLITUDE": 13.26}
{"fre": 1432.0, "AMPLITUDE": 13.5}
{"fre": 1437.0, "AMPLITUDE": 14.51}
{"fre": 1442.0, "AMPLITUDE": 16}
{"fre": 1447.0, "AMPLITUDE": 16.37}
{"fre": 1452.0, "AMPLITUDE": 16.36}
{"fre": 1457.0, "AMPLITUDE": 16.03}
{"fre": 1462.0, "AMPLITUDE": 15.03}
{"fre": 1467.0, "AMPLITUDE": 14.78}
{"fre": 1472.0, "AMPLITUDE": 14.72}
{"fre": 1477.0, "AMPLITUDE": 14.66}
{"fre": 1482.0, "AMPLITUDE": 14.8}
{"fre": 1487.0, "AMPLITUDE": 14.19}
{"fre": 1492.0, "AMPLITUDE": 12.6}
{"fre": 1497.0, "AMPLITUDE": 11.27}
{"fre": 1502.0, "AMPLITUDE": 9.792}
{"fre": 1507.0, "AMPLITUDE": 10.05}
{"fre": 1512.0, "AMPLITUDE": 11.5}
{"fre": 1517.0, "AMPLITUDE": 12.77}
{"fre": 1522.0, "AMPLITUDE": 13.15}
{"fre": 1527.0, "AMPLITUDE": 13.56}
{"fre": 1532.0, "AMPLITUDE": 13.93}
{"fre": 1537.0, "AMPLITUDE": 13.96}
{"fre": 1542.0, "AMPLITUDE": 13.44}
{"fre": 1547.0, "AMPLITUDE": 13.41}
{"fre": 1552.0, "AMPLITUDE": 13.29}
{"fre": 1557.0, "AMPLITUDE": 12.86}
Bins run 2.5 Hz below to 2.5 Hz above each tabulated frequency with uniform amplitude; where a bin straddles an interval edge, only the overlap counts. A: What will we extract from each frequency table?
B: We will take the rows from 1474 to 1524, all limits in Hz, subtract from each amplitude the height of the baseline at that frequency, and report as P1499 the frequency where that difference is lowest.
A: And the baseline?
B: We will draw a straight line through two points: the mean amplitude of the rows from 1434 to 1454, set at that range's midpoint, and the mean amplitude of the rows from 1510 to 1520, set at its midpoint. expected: 1502.0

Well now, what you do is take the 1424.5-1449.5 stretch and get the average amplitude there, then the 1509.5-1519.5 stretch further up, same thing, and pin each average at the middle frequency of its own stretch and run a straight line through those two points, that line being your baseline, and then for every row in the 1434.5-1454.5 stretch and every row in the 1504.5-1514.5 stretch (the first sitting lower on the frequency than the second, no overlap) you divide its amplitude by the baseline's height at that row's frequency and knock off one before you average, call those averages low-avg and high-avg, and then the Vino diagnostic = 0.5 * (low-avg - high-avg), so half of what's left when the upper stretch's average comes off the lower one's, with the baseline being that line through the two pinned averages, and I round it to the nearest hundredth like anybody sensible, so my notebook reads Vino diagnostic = 0.11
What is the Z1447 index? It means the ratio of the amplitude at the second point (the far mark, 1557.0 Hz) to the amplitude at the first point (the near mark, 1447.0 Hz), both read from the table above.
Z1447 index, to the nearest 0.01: 0.79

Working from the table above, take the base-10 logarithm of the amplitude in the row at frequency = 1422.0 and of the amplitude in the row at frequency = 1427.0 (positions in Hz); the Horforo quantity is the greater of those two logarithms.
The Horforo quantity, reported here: 1.15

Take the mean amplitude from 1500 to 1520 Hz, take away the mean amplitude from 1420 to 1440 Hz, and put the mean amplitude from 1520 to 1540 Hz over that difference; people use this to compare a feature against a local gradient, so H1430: -5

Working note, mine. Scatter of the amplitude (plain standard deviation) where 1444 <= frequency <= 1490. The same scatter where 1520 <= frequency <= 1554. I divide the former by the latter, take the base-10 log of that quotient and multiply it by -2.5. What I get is -1.1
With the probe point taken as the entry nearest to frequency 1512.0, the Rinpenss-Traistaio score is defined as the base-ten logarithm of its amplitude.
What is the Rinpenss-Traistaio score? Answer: 1.06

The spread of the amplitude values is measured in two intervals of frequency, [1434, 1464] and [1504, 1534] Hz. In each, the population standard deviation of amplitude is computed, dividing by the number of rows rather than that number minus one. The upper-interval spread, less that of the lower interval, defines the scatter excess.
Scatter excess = 0.6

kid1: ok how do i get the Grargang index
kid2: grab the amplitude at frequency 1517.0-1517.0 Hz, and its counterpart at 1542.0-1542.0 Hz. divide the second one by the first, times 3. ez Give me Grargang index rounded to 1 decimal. 3.2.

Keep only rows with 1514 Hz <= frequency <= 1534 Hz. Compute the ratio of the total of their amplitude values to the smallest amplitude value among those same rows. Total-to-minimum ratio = 4.2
